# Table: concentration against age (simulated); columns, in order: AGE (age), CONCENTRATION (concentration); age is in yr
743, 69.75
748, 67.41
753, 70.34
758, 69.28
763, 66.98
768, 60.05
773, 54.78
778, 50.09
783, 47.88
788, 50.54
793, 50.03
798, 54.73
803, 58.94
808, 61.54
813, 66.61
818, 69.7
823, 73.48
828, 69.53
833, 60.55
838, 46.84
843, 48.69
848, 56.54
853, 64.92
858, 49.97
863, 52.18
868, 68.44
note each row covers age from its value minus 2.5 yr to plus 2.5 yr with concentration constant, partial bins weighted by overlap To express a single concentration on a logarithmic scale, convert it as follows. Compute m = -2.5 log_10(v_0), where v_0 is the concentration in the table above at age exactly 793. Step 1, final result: -4.25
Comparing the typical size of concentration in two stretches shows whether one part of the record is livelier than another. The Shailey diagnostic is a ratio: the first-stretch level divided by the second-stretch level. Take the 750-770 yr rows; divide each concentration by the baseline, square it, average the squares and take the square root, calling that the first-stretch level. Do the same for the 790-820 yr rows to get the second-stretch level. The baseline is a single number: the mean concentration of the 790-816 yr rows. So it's 1.10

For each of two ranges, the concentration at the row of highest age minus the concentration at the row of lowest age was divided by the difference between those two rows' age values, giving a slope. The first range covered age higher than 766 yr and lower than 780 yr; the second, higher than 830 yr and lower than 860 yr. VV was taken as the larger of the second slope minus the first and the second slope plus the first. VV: 0.57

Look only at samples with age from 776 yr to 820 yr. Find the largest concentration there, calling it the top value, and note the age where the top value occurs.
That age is 818 yr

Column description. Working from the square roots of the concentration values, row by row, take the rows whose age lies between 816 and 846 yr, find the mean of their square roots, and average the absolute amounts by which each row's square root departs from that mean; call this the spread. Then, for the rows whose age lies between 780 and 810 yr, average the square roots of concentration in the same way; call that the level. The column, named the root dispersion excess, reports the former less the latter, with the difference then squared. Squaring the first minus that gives 45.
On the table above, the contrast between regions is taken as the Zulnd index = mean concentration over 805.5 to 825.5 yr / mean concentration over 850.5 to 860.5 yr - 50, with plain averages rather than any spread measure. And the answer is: -48.8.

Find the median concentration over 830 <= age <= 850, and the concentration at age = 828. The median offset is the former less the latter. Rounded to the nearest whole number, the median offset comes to -17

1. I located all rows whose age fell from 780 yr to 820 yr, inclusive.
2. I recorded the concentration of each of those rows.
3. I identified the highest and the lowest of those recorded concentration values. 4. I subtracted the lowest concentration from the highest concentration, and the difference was 22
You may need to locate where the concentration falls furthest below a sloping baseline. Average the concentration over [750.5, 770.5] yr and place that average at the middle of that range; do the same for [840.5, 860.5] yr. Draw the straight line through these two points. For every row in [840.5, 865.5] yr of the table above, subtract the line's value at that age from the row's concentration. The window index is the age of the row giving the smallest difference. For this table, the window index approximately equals 843 yr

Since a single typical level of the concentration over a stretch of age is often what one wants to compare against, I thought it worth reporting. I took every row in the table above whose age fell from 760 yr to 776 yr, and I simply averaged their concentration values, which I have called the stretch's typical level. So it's 61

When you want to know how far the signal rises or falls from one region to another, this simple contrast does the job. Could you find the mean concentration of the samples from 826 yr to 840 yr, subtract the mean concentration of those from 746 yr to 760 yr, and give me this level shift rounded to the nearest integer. -10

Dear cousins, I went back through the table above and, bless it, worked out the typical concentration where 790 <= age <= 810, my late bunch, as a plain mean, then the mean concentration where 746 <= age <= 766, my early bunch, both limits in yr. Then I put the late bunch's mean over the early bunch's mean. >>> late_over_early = 0.82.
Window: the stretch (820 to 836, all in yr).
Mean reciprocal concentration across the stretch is 0.015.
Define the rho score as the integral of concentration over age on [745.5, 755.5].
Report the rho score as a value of 689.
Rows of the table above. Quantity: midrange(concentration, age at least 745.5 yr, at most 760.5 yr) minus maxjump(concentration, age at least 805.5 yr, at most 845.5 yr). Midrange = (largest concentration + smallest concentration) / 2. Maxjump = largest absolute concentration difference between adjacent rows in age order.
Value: 55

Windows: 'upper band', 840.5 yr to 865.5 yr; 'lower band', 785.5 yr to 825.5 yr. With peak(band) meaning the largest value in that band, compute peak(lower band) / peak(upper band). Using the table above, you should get 1.13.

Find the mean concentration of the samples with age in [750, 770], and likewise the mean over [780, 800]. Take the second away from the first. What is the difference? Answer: 16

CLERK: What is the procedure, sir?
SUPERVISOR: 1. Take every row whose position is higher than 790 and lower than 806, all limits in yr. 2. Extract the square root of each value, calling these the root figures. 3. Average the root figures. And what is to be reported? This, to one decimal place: 7.4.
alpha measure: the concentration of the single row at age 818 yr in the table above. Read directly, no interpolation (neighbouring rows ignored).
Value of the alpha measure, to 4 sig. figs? 69.70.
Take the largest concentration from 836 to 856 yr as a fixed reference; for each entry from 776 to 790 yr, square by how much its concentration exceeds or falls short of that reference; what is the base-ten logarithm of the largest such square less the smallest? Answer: 1.92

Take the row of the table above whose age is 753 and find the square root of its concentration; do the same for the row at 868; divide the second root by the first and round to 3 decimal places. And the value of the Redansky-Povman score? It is 0.986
